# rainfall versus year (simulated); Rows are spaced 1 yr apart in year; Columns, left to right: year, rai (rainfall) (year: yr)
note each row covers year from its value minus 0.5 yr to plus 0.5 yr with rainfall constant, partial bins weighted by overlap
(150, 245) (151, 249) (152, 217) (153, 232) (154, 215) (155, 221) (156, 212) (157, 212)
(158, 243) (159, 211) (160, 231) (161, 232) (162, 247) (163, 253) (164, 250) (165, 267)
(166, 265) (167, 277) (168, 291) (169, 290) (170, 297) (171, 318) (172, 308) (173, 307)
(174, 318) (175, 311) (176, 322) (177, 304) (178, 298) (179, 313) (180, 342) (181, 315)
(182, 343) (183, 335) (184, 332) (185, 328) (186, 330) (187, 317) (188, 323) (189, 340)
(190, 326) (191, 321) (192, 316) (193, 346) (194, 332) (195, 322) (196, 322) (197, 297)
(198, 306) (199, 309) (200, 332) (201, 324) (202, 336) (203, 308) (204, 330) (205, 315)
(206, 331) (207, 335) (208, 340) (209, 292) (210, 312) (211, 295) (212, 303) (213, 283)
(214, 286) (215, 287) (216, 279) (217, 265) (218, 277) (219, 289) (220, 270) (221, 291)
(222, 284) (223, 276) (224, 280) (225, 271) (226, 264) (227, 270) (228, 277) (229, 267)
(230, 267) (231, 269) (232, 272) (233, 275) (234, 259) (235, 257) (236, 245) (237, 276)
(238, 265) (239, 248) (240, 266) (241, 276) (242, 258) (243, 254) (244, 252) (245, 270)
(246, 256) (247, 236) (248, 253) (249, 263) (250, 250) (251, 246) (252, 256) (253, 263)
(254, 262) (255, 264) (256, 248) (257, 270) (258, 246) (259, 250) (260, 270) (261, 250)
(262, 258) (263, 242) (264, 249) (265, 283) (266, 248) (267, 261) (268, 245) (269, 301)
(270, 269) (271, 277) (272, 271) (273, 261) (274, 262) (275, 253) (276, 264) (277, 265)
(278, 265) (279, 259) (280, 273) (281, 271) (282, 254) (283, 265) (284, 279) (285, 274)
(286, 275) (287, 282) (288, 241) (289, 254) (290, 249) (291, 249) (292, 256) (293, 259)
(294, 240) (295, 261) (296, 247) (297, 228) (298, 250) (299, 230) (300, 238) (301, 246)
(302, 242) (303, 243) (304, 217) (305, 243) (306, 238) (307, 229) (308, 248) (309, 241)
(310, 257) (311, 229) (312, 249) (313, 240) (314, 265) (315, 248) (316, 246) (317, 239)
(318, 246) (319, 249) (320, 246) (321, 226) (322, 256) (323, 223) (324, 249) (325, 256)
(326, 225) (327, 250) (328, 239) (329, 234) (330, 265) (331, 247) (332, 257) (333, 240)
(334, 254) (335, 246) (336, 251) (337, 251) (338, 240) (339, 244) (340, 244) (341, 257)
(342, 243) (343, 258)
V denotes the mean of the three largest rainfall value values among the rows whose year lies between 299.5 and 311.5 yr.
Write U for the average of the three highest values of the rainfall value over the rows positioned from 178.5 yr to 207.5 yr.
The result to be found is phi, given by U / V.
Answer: 1.37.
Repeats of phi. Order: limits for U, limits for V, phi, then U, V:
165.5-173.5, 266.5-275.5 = 1.10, 311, 283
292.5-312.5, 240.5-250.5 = 0.96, 259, 270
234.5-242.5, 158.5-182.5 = 0.81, 273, 336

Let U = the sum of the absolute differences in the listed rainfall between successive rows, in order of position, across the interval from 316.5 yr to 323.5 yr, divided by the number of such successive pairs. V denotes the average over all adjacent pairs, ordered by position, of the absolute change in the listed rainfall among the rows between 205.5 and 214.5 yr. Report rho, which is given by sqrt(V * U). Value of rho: 16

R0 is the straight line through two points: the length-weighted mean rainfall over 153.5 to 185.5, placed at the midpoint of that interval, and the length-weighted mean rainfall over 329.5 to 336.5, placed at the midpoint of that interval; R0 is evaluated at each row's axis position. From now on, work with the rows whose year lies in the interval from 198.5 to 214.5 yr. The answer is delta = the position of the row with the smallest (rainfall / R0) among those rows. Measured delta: 213 yr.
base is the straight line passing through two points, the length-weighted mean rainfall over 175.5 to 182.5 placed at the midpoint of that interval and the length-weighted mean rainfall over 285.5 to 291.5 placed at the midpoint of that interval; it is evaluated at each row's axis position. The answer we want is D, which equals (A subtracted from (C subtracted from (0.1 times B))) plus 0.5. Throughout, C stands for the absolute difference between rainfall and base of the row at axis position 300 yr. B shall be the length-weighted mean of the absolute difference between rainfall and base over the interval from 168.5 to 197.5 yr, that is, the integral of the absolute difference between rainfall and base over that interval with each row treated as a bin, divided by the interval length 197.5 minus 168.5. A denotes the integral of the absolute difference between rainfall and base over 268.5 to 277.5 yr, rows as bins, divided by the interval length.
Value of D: -20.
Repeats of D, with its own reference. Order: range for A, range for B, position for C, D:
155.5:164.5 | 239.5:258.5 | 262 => -110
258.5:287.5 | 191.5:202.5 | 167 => -60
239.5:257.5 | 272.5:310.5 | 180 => -44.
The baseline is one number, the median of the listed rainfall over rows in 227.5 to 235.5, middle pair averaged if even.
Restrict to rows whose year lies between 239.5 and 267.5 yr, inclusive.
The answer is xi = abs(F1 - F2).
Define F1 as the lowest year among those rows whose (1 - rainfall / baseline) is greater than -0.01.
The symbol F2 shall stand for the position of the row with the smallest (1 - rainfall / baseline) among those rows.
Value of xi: 25 yr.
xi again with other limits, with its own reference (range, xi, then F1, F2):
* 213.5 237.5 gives 4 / 217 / 221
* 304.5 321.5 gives 9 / 305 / 314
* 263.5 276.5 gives 5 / 264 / 269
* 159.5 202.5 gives 33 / 160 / 193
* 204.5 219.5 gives 9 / 217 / 208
